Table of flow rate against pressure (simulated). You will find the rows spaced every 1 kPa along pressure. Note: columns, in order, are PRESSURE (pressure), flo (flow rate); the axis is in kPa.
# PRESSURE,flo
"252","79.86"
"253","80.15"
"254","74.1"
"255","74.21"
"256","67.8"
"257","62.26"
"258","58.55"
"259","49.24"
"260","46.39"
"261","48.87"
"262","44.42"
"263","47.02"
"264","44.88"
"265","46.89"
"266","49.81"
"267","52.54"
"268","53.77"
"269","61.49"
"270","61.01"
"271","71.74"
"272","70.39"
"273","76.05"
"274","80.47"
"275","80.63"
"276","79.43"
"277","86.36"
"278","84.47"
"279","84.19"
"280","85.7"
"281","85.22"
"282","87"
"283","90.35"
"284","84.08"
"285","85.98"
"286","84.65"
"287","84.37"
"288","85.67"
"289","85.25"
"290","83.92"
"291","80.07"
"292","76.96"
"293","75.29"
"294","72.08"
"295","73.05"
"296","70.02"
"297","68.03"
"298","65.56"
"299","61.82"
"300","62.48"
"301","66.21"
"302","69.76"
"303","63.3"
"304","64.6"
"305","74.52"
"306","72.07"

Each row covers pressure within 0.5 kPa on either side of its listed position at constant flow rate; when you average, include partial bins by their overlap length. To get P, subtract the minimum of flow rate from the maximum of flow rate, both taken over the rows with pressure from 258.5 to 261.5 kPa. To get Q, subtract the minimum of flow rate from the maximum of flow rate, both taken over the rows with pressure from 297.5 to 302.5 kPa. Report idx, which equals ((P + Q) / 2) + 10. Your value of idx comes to 15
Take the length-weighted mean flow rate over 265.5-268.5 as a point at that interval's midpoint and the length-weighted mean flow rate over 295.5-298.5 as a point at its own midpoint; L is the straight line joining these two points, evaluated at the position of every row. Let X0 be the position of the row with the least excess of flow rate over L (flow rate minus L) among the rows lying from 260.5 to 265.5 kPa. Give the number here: 264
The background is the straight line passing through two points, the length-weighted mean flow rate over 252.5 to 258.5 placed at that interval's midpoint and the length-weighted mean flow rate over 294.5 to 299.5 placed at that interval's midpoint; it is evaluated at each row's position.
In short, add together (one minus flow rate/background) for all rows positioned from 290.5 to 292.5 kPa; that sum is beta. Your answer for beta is -0.3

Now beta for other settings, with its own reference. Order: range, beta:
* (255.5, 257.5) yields 0.1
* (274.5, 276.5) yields -0.3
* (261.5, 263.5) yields 0.7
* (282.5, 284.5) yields -0.6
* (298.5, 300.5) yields 0.2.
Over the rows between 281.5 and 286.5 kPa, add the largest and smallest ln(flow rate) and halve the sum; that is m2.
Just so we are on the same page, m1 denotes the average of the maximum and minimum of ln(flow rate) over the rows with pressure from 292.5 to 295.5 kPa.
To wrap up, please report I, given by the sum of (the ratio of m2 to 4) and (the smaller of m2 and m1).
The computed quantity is 5.42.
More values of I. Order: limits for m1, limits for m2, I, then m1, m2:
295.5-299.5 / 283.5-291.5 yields 5.29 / 4.19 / 4.42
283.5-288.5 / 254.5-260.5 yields 5.09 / 4.44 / 4.07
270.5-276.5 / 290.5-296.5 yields 5.39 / 4.32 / 4.32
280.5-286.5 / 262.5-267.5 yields 4.85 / 4.47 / 3.88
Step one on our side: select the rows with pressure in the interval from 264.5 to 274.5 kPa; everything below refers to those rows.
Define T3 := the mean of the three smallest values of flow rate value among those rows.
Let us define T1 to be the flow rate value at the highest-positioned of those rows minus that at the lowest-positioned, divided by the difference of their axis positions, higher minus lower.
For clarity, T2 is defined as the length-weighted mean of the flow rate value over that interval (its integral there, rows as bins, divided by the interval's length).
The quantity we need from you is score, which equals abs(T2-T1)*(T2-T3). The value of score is 743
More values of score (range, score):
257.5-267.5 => 180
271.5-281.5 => 478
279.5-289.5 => 125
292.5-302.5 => 355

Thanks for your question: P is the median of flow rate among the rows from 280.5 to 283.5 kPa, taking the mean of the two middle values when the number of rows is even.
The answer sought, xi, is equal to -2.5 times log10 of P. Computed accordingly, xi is -4.8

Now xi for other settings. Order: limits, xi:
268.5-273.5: -4.6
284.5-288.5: -4.8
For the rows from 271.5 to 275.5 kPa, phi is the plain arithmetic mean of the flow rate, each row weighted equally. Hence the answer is 77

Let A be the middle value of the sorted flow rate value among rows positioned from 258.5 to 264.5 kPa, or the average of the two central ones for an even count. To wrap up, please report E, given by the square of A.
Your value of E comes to 2181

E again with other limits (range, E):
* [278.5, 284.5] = 7303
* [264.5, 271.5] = 2891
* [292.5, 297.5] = 5196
